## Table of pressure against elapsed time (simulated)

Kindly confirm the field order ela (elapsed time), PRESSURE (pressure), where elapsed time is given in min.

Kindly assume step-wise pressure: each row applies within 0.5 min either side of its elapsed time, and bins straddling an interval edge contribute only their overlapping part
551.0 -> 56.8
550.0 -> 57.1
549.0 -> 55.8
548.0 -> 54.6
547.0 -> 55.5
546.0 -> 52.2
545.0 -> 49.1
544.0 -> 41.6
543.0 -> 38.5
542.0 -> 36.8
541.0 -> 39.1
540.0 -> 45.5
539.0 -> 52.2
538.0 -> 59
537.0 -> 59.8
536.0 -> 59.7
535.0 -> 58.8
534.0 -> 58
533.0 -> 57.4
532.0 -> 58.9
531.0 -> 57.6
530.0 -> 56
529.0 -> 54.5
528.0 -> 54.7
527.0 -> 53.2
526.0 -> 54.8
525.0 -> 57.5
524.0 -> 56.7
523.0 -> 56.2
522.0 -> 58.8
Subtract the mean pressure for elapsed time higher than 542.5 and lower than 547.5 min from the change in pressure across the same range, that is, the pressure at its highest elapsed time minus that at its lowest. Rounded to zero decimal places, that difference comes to -30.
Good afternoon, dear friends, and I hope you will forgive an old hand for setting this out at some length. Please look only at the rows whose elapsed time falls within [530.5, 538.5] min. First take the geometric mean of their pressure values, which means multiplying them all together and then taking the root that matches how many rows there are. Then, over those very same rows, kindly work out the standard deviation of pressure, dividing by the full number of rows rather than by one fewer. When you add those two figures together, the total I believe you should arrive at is 59.5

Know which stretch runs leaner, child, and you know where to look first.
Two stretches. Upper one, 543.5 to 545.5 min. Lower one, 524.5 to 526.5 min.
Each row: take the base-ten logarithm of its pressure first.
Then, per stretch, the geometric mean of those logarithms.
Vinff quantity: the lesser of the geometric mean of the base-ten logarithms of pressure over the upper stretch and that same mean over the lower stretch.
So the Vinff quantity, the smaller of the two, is 1.65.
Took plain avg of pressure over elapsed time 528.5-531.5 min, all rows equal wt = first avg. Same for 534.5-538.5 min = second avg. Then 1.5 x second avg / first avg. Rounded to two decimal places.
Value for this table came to 1.59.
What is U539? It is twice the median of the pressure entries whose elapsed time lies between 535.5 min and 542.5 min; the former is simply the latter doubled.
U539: 104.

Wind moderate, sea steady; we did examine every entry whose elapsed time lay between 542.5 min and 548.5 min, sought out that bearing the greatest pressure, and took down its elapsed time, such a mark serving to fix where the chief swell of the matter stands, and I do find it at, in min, 547.0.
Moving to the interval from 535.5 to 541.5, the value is 537.0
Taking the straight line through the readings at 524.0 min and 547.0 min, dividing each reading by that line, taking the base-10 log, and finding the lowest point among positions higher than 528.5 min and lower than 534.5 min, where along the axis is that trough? 529.0 min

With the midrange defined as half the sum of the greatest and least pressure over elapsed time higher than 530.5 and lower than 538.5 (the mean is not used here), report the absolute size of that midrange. 58.6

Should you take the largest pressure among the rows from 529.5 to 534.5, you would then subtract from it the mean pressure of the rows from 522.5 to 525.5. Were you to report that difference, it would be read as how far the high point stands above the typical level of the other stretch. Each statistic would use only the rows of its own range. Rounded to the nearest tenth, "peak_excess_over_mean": 2.1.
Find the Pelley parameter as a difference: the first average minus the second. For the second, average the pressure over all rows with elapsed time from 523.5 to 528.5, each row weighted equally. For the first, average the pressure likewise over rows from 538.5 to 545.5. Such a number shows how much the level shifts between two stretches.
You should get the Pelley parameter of -12.1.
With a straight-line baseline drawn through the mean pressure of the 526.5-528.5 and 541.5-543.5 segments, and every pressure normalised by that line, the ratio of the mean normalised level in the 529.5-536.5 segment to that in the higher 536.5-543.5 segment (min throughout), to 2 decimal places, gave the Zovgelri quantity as 1.04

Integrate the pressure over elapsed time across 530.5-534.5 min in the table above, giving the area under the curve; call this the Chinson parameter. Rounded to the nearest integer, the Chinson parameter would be 232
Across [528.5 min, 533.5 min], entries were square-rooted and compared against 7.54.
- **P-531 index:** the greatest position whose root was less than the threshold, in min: 530.0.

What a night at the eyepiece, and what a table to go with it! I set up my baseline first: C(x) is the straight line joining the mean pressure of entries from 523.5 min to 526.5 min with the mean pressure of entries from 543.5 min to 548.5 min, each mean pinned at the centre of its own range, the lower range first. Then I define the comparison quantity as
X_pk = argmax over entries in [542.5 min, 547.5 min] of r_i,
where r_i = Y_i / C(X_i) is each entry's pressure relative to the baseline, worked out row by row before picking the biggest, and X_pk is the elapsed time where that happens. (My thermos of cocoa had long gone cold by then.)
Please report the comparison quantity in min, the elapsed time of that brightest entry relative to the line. 547.0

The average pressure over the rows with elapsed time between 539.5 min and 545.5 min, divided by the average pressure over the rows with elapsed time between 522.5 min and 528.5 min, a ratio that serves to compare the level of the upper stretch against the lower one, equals 0.75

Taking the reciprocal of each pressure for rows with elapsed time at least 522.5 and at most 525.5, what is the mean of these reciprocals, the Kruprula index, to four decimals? 0.0176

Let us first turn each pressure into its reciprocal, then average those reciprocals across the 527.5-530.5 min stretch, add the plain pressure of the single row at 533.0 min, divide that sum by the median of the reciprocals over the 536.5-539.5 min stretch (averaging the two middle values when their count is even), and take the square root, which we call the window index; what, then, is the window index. 58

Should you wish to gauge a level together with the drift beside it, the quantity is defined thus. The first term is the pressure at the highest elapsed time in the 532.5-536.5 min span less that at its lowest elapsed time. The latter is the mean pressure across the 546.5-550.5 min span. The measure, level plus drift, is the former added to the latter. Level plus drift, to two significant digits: 58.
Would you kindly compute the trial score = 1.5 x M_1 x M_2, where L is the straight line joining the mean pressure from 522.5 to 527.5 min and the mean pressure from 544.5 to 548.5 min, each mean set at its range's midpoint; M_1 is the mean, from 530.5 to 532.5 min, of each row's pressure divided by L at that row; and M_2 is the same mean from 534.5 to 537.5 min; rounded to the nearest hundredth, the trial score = 1.75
